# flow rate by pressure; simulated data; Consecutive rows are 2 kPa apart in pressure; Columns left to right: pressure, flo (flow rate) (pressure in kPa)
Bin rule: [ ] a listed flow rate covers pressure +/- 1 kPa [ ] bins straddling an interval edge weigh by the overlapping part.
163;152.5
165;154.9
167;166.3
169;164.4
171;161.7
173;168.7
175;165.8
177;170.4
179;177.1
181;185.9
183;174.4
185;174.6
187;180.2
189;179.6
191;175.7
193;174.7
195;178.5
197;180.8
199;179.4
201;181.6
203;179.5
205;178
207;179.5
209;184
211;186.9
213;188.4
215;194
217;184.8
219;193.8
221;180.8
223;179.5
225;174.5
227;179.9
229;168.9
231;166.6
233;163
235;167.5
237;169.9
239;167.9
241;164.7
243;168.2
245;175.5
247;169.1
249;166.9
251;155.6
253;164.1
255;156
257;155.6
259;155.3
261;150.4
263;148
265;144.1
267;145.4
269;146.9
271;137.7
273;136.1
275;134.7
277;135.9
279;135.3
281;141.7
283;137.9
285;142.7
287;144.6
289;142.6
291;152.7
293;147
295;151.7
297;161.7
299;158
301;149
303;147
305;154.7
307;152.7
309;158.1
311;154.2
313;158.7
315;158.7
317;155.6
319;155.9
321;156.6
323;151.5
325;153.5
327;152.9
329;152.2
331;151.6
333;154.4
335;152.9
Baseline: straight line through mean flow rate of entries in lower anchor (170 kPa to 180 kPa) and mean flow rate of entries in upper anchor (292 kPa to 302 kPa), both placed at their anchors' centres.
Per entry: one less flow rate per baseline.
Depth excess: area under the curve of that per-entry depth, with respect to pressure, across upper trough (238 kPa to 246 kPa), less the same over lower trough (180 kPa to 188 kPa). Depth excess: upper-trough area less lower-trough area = 0.10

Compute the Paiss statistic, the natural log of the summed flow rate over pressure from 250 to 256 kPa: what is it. 6.16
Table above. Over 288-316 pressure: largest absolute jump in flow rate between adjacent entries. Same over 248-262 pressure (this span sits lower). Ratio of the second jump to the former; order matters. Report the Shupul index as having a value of 1.12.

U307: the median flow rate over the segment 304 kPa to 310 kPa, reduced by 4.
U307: 151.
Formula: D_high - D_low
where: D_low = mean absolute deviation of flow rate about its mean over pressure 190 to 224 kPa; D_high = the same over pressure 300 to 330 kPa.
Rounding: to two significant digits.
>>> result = -1.8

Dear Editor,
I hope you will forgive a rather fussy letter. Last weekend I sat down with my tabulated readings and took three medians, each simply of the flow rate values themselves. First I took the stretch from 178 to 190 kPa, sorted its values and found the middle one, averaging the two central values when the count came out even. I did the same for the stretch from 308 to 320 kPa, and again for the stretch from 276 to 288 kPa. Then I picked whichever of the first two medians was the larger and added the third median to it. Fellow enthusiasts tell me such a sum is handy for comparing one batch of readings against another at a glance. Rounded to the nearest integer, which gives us 318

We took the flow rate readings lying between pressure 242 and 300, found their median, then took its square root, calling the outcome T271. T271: 12.2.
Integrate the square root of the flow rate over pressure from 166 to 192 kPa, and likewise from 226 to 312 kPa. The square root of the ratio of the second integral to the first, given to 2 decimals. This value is 1.77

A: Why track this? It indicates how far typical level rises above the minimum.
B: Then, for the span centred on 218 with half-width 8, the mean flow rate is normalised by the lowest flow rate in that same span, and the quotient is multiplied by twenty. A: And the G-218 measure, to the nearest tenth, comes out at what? 21.2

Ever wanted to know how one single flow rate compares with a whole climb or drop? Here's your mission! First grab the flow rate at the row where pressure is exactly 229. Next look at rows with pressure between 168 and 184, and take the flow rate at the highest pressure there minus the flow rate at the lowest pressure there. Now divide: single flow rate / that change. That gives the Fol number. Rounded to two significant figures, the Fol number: 17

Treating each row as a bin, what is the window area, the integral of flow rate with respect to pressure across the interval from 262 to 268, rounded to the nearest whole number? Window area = 875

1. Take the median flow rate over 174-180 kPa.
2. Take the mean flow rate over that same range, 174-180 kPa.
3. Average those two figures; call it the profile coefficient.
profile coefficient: 171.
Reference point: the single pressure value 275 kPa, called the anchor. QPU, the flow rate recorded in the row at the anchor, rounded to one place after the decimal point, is 134.7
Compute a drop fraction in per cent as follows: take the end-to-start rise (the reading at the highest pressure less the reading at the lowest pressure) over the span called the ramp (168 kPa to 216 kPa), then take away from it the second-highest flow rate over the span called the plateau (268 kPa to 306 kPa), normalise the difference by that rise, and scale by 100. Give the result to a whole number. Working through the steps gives -434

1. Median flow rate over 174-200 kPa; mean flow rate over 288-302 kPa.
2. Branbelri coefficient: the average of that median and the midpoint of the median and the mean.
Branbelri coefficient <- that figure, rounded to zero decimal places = 171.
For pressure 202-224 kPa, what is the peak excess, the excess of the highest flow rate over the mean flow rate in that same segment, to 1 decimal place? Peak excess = 9.5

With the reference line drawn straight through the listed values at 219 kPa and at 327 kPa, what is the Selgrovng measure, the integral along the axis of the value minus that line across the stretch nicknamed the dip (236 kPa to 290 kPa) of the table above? -1380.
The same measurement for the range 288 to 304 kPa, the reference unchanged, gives -215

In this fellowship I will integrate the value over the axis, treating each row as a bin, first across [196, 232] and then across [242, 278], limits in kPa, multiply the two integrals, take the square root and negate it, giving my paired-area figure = -5984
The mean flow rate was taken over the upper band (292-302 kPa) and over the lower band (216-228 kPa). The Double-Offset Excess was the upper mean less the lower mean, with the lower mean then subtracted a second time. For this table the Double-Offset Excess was -211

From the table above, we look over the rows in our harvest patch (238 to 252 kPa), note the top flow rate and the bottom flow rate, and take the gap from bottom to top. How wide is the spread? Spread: 20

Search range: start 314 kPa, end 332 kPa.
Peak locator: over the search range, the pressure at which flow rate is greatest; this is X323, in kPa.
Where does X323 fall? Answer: 315 kPa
